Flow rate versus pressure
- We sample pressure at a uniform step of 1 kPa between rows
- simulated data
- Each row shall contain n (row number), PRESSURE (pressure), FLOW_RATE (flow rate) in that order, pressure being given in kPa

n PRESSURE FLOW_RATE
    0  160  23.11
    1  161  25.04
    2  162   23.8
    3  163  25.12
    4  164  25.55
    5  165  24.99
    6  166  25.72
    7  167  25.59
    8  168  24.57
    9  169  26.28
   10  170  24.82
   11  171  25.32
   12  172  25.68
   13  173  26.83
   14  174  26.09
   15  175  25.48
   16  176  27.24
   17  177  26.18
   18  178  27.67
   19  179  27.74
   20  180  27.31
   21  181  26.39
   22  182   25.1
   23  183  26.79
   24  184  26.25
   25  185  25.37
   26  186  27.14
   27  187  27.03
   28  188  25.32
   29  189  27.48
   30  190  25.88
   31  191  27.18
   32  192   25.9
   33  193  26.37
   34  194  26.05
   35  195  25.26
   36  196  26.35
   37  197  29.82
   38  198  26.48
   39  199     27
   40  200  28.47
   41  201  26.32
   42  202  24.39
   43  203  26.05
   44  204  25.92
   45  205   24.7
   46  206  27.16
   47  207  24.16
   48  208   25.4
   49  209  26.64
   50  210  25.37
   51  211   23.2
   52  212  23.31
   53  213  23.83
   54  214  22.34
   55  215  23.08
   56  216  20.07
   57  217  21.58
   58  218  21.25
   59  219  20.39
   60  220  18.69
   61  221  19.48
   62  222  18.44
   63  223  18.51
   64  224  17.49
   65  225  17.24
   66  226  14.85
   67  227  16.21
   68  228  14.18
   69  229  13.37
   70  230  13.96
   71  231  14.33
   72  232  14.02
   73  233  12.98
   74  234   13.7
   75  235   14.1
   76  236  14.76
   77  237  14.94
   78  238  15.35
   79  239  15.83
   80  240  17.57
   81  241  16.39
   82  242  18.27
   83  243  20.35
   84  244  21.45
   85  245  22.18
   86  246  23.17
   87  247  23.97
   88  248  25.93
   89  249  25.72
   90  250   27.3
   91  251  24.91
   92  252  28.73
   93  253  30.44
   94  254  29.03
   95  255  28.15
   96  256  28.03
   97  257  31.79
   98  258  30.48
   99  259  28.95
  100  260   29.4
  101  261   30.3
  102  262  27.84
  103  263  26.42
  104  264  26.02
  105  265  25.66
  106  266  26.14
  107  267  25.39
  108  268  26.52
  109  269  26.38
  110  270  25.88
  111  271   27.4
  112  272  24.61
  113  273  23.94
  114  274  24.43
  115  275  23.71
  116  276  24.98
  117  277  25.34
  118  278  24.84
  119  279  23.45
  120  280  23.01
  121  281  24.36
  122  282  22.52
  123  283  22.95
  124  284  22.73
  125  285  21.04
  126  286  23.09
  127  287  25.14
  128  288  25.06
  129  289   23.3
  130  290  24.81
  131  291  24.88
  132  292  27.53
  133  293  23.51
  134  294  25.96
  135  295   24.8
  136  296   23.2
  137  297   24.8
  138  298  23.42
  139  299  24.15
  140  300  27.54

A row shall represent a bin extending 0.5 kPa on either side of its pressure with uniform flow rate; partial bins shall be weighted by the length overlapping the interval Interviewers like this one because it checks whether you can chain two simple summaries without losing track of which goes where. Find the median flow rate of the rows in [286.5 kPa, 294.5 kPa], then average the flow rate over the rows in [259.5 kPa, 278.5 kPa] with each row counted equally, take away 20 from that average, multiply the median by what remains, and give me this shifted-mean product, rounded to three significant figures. 151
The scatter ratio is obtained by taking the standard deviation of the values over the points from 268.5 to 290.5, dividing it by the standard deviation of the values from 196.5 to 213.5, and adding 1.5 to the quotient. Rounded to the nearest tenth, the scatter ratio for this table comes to 2.3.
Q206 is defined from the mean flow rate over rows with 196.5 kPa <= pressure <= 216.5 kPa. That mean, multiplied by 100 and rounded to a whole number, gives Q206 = 2519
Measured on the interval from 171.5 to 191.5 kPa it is 2651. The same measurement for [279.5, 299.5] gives 2401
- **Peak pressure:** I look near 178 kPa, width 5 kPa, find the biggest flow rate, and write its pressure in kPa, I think 179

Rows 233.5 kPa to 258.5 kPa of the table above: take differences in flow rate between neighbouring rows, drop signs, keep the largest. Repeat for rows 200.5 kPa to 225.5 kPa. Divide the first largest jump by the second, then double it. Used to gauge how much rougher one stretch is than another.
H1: 2.5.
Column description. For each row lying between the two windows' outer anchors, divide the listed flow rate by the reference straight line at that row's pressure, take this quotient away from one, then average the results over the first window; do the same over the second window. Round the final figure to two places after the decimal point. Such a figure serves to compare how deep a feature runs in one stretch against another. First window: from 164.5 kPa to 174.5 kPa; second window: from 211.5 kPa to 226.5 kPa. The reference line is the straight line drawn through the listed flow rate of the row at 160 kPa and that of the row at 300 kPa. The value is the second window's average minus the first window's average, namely 0.29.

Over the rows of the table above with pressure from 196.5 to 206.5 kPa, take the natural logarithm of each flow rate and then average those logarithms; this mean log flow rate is 3.28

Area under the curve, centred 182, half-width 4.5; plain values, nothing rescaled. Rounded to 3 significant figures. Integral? 240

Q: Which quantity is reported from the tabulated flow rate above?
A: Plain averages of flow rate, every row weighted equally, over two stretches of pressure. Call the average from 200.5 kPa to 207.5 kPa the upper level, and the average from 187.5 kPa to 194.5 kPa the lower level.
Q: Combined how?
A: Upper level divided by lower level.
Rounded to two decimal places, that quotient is 0.97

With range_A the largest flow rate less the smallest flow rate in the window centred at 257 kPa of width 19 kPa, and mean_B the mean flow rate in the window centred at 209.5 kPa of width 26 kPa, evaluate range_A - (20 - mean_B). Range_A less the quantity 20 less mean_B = 11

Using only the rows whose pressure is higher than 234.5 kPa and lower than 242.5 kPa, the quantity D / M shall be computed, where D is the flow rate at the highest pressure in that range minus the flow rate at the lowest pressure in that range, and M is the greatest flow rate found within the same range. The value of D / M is 0.23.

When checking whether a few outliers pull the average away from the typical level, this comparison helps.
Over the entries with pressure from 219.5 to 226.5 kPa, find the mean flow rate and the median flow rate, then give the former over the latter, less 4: -3.034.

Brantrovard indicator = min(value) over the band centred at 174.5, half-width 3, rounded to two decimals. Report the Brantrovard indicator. 25.48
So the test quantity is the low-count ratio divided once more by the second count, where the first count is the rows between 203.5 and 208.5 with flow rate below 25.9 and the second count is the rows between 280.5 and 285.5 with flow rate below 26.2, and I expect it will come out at 0.12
